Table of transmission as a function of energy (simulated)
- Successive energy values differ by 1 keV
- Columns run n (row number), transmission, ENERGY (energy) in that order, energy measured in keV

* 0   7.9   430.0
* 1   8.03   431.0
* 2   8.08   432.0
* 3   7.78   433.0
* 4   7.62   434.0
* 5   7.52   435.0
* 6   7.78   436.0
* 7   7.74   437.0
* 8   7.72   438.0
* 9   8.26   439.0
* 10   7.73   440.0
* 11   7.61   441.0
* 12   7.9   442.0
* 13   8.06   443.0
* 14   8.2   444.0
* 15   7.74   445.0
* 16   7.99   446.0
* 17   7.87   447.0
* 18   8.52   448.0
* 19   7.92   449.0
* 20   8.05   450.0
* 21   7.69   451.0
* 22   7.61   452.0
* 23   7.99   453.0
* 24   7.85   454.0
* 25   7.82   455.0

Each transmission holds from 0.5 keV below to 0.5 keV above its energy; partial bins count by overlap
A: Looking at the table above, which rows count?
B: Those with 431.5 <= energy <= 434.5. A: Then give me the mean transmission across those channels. 7.83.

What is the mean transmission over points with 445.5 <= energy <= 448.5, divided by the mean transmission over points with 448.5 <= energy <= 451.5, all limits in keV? 1.03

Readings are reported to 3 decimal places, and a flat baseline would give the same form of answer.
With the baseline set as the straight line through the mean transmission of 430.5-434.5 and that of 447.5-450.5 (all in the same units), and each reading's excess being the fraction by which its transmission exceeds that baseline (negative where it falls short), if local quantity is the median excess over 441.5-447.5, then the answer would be -0.016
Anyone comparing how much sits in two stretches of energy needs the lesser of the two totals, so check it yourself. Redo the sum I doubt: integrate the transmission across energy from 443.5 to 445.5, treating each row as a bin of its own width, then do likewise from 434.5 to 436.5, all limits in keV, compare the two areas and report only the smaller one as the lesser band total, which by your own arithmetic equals 15.3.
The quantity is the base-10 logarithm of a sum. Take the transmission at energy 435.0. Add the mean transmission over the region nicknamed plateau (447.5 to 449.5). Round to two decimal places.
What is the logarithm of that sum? 1.20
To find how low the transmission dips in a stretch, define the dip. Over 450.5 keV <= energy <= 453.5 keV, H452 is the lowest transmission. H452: 7.61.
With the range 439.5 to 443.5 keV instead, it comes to 7.61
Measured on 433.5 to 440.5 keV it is 7.52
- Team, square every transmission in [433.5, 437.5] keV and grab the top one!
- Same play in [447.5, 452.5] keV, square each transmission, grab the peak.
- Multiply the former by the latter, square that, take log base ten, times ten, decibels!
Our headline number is 72.9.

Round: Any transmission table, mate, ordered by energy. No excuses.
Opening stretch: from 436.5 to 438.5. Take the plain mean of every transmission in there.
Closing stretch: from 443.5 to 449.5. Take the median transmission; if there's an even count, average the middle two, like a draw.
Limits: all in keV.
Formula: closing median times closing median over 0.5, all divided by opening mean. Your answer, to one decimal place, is 16.4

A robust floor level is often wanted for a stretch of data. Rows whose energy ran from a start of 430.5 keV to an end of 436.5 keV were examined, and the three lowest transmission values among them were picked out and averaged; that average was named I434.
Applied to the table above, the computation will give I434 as 7.64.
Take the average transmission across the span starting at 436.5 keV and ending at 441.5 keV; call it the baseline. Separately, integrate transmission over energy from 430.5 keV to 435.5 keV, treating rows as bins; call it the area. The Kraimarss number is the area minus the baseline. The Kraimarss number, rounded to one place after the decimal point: 31.2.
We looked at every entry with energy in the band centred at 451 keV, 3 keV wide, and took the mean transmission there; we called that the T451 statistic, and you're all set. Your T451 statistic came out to 7.78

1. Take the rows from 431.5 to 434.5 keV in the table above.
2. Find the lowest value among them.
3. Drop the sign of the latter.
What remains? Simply 7.62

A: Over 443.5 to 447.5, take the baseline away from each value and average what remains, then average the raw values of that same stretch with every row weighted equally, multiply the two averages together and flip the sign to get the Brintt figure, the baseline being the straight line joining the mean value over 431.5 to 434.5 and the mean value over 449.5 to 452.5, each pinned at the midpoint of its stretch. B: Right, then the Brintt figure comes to -1.2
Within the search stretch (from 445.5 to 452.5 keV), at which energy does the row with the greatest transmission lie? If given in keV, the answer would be 448.0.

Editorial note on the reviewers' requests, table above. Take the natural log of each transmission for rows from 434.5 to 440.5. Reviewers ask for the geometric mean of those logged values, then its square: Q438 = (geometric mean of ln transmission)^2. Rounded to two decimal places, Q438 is 4.21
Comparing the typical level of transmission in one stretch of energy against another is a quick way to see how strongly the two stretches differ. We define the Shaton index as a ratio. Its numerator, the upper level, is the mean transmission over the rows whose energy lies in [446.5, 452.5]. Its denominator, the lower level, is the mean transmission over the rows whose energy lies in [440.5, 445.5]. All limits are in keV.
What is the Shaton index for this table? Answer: 1.01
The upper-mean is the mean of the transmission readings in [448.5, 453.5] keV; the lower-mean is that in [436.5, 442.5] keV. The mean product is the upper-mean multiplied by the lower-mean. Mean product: 61.5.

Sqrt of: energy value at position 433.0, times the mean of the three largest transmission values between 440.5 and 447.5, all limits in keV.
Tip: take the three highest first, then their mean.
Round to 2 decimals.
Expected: 7.93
